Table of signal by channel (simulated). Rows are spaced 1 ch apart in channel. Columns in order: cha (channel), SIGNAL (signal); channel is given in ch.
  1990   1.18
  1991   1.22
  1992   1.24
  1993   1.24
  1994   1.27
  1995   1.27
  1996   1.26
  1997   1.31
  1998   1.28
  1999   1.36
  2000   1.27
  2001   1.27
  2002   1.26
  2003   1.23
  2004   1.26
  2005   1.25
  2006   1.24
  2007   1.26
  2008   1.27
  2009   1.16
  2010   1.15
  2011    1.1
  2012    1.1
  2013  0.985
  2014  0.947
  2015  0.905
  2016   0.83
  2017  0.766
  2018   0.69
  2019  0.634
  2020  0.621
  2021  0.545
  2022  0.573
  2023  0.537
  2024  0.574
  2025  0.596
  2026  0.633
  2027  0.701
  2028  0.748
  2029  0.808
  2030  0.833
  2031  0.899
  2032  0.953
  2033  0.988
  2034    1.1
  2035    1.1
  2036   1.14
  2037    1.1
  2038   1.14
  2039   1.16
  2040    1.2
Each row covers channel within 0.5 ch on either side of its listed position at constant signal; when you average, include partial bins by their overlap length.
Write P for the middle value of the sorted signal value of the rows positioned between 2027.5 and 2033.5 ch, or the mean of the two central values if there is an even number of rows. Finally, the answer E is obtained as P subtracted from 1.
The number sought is 0.13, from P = 0.9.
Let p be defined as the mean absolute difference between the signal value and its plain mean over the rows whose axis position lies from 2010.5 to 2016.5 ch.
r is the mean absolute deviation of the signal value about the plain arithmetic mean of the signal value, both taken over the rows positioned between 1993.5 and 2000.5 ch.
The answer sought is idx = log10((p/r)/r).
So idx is 2.1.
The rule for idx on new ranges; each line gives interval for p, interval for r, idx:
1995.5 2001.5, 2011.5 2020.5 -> 0.2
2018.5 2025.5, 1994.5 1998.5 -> 2.1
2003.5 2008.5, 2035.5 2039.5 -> 1.5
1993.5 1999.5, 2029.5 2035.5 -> 0.6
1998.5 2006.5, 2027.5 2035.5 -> 0.3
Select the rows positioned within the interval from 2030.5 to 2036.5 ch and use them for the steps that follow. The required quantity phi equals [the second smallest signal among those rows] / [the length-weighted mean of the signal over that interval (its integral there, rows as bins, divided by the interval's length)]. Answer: 0.925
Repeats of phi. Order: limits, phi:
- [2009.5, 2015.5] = 0.918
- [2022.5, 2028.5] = 0.909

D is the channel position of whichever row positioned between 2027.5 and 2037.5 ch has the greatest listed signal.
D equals 2036 ch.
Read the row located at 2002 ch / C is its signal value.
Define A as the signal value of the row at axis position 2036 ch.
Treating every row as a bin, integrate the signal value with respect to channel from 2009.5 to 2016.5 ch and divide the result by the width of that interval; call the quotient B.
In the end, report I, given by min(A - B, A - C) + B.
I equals 0.88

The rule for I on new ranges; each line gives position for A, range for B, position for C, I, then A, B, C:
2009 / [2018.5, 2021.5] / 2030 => 0.93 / 1.16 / 0.60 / 0.833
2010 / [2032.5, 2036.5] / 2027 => 1.15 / 1.15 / 1.08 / 0.701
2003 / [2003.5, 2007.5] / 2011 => 1.23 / 1.23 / 1.25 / 1.1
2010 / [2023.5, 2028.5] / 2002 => 0.54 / 1.15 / 0.65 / 1.26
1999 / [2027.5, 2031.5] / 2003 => 0.95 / 1.36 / 0.82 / 1.23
